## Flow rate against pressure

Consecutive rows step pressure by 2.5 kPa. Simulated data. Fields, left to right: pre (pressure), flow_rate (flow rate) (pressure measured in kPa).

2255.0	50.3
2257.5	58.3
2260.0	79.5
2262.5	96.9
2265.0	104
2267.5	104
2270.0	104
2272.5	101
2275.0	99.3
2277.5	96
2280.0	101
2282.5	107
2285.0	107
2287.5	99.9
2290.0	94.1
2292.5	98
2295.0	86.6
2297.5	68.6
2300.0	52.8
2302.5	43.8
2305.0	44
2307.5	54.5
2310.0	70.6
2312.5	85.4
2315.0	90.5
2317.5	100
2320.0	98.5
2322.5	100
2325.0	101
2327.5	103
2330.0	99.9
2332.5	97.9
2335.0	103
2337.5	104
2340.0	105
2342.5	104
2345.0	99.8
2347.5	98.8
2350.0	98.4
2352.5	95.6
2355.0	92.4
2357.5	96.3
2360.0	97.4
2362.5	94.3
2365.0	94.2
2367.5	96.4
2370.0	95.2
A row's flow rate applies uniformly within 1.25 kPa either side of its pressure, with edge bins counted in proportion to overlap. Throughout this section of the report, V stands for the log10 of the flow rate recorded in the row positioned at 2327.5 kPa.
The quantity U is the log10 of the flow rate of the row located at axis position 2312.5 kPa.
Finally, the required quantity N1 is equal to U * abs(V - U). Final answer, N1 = 0.16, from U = 1.93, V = 2.01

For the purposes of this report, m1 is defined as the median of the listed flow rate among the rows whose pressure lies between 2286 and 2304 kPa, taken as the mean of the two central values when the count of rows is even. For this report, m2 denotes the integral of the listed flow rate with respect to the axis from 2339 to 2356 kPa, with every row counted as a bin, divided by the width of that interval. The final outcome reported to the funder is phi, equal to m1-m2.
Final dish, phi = -13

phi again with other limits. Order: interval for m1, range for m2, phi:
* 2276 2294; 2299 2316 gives 37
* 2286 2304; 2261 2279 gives -14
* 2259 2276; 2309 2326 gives 9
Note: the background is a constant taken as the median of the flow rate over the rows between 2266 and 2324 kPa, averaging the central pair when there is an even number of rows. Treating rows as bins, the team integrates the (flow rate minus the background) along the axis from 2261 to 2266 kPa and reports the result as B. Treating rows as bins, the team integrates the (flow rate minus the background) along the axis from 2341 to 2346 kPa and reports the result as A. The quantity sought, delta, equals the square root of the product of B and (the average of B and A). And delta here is 9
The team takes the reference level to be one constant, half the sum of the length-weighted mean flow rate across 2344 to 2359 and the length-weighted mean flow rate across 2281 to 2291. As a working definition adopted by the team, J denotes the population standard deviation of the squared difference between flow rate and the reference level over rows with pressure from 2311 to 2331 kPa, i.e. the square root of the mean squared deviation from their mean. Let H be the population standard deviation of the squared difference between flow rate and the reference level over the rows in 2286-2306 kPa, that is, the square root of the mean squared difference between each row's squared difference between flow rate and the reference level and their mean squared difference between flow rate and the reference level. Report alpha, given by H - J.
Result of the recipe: 1232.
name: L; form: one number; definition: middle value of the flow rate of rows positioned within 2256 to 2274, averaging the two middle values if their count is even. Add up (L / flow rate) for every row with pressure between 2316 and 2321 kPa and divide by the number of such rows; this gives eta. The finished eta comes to 1.02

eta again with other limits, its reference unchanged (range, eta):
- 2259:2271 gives 1.05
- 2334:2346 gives 0.98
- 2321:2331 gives 1.00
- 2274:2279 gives 1.03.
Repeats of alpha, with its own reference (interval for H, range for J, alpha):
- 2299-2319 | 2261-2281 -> 1226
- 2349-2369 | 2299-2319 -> -1219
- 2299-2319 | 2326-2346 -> 1224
